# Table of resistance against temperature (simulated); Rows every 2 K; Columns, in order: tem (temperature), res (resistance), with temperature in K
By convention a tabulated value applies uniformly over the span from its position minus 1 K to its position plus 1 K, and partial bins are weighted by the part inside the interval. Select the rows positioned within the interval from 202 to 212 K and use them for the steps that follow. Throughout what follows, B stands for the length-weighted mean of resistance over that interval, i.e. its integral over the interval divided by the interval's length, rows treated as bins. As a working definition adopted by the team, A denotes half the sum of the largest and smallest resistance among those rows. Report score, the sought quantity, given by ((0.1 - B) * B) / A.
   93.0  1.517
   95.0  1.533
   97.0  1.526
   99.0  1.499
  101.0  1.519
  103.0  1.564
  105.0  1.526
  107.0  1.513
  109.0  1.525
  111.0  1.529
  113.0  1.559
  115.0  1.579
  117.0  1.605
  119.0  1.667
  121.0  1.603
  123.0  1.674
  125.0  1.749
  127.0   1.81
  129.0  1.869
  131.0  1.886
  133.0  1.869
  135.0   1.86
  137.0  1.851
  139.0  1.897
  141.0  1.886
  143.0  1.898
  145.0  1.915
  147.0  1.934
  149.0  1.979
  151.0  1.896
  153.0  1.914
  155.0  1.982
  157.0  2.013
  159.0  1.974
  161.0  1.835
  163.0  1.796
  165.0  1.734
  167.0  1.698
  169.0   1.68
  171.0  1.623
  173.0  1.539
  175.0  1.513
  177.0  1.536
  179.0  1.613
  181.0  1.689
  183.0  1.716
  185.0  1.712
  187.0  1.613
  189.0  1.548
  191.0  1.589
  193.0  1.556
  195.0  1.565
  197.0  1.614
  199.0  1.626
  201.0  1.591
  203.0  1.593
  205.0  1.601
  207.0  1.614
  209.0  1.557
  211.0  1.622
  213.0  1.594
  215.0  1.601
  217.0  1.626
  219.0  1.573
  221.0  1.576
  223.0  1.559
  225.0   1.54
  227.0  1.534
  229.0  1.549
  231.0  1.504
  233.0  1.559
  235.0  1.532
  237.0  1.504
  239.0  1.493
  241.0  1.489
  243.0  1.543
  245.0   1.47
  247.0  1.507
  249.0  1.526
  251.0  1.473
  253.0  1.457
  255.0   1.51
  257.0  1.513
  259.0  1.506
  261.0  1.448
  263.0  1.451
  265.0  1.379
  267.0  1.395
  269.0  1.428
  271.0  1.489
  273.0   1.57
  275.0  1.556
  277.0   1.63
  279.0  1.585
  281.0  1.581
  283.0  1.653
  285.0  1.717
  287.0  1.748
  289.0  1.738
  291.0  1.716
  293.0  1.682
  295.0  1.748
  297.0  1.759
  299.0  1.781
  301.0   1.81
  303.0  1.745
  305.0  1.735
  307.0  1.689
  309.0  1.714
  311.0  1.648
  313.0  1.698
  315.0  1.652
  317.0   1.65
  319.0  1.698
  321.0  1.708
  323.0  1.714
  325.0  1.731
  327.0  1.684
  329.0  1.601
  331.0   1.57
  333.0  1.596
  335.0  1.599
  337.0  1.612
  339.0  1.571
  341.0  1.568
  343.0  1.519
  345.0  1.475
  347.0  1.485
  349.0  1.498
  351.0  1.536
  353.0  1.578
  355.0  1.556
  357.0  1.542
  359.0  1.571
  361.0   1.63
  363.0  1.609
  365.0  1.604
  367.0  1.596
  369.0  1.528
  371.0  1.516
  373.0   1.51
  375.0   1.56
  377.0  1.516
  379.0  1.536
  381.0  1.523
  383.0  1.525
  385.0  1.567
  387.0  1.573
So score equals -1.50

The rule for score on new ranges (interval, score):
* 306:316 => -1.58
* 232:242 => -1.41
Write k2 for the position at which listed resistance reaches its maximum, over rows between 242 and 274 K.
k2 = 273.0 K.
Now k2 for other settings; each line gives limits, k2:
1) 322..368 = 325.0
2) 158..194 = 159.0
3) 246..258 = 249.0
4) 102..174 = 157.0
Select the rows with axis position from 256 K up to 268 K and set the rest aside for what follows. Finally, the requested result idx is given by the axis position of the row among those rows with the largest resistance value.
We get 257.0 K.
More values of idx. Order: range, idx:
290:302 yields 301.0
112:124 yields 123.0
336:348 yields 337.0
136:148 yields 147.0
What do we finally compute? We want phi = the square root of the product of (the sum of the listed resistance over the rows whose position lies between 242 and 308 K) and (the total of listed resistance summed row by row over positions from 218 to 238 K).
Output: 28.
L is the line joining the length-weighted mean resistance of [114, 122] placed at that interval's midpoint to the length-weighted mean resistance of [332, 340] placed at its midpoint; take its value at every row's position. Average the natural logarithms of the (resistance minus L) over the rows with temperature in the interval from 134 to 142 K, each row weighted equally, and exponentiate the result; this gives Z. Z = 0.261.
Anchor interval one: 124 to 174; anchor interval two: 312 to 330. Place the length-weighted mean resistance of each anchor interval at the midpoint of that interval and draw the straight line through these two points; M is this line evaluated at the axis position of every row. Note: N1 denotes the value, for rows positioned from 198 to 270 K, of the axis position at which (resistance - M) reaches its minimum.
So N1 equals 265.0 K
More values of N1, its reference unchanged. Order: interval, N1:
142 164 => 163.0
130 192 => 175.0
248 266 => 265.0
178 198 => 189.0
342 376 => 345.0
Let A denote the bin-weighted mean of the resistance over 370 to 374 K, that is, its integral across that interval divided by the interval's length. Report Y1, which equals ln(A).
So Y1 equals 0.41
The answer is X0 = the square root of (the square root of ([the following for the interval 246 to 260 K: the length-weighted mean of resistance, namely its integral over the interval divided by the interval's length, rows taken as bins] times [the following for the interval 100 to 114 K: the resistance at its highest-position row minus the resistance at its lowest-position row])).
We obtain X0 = 0.49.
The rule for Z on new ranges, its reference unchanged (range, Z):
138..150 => 0.305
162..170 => 0.110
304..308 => 0.113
